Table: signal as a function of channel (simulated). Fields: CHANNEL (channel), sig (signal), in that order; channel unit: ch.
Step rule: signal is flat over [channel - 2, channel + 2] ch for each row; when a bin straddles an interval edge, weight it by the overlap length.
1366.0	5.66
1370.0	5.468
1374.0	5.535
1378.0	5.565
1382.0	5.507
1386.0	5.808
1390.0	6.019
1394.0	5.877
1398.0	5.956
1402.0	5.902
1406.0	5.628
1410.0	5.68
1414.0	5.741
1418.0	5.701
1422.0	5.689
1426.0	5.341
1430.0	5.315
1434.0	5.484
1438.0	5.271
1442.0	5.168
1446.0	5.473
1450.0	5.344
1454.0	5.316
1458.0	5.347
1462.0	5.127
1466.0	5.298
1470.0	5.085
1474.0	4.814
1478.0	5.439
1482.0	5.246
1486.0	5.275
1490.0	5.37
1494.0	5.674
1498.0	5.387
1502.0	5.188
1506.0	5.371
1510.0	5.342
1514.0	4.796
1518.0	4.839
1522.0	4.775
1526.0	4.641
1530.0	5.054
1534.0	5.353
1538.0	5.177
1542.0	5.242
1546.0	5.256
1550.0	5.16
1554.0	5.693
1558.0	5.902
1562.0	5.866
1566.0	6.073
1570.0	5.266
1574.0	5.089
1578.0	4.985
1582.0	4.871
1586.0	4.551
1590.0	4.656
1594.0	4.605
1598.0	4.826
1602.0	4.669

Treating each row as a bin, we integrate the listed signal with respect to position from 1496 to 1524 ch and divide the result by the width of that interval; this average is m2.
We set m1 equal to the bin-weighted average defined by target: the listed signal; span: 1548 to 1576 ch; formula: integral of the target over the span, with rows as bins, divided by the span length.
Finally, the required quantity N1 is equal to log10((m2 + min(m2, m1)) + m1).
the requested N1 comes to 1.20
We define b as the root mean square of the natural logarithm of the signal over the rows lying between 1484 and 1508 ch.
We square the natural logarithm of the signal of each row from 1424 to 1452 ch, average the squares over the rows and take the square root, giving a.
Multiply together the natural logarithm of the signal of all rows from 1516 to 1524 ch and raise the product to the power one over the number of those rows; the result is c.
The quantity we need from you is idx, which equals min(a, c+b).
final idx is 1.68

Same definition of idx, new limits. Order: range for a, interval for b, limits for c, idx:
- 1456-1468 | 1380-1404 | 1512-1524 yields 1.66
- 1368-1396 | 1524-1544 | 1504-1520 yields 1.74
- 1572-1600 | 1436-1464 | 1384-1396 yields 1.57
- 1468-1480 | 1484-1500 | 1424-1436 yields 1.63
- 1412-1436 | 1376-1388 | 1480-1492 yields 1.71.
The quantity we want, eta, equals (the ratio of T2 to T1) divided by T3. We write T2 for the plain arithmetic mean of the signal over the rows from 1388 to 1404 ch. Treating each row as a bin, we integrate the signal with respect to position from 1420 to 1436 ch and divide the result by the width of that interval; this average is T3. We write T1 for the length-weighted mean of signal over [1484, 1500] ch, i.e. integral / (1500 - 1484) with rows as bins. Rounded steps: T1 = 5.43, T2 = 5.9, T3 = 5.46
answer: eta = 0.201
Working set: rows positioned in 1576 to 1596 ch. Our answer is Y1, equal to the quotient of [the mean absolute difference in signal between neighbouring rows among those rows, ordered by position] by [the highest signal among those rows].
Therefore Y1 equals 0.0296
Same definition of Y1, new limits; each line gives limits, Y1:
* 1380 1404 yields 0.0262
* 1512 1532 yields 0.0324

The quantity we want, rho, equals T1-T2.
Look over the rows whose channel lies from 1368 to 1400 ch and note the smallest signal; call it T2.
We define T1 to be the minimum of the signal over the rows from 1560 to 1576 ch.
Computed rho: -0.4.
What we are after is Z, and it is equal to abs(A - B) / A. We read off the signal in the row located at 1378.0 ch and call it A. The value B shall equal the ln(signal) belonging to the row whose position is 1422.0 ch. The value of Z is 0.688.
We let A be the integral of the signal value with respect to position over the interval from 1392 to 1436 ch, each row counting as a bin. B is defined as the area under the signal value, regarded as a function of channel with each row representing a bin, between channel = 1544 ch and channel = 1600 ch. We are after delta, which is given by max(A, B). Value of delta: 291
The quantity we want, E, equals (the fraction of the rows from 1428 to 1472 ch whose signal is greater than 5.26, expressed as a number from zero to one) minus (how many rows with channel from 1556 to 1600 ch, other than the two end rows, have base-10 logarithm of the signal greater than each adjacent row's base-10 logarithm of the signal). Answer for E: -1.3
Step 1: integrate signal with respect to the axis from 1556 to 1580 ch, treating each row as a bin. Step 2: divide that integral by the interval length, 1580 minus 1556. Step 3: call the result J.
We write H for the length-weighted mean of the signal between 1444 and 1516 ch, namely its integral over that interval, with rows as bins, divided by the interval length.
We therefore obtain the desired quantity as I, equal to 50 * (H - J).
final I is -13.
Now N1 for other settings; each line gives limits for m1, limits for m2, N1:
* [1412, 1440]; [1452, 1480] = 1.20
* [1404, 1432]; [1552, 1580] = 1.22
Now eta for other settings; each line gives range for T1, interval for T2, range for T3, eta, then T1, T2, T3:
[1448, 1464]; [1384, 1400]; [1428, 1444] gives 0.211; 5.28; 5.9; 5.31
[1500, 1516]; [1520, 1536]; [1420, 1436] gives 0.176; 5.17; 5.0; 5.46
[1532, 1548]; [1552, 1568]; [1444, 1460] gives 0.208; 5.26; 5.9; 5.37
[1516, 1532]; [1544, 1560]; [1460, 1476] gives 0.224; 4.83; 5.5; 5.08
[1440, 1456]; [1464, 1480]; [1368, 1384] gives 0.176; 5.33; 5.2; 5.52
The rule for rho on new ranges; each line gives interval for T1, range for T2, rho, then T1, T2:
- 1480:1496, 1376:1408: -0.3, 5.246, 5.507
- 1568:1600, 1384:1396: -1.3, 4.551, 5.808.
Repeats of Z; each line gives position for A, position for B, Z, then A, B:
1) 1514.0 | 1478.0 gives 0.647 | 4.796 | 1.69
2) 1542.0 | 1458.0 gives 0.680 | 5.242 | 1.68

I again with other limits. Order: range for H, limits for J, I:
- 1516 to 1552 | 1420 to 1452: -17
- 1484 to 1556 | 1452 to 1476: 2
